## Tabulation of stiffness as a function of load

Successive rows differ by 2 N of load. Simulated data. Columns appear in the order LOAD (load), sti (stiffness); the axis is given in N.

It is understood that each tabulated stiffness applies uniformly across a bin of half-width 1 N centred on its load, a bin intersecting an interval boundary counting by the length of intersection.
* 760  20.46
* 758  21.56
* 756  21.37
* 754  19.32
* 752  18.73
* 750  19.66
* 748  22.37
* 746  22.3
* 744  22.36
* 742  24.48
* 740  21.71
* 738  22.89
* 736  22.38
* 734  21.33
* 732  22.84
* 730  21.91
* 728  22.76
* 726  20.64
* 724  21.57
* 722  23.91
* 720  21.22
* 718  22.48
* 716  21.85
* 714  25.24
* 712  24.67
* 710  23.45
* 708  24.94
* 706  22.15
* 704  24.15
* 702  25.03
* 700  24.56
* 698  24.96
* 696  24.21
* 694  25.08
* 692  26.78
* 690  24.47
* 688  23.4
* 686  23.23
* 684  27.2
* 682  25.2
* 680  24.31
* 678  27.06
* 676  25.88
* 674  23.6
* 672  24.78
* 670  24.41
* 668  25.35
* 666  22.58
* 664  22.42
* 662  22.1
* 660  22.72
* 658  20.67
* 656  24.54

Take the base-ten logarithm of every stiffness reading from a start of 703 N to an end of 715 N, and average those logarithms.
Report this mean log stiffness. 1.38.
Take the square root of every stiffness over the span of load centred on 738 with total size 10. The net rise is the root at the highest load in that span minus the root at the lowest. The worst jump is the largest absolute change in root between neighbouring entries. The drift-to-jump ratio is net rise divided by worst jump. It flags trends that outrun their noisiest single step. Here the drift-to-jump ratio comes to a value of 1.1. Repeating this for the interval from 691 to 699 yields -1.1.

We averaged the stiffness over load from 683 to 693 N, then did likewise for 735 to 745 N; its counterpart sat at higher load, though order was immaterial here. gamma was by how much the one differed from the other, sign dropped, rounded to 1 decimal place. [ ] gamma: 2.3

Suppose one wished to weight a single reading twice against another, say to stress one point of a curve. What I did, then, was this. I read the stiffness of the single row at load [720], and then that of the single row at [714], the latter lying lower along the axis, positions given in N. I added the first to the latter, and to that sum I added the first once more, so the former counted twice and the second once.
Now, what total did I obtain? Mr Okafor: 68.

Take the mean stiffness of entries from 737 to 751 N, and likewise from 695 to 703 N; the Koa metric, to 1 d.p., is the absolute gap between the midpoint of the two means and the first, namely 1.2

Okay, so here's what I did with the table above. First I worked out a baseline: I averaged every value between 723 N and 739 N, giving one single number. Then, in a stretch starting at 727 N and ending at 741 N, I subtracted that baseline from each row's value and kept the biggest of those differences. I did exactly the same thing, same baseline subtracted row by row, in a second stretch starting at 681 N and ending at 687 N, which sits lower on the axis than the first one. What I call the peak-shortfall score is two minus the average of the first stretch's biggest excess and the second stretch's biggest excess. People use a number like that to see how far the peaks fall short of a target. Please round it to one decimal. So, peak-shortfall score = -1.0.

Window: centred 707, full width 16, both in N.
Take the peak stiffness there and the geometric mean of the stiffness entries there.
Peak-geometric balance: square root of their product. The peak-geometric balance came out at 24.7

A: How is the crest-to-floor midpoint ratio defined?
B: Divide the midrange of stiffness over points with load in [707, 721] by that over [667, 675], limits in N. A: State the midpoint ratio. 0.95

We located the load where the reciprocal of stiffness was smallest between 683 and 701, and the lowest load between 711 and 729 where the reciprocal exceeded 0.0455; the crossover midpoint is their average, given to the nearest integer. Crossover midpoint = 700 N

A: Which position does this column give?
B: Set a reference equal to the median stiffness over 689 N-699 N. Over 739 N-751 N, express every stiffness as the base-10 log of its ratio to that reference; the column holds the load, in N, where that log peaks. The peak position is 742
